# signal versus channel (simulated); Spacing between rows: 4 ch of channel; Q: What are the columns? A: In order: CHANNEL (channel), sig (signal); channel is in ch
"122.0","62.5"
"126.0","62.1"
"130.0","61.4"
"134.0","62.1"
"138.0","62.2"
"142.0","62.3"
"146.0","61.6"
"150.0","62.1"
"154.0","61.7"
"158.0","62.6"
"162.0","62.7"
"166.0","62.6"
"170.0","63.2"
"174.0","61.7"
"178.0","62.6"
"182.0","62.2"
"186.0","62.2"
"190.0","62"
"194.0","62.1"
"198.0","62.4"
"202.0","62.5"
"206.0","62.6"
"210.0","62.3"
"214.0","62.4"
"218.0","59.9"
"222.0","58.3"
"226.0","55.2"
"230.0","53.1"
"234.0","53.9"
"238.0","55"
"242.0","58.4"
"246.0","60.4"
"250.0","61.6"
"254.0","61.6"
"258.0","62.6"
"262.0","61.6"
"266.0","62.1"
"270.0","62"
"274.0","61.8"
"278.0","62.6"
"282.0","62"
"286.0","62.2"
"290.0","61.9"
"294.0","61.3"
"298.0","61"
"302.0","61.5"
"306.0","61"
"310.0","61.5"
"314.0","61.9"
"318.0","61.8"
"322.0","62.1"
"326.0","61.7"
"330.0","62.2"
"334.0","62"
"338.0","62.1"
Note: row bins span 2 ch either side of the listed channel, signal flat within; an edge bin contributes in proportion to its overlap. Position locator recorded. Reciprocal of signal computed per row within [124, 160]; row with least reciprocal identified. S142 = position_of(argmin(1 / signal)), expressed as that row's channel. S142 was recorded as 158.0 ch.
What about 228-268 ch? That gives 258.0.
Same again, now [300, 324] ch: 322.0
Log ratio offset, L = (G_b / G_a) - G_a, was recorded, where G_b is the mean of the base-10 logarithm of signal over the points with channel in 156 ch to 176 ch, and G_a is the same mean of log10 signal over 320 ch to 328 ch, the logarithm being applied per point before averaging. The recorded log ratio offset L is -0.7891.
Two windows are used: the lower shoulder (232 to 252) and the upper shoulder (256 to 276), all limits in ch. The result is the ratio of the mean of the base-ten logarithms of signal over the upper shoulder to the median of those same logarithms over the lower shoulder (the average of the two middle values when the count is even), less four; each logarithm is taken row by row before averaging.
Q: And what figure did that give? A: -2.99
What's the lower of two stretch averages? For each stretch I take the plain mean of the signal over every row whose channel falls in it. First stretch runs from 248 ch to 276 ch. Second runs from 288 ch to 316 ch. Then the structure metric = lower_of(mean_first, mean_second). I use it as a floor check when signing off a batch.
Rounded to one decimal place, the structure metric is 61.4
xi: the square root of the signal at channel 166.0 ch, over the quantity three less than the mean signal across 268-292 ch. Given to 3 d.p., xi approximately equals 0.134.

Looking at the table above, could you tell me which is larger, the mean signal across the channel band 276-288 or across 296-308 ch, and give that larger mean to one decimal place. 62.3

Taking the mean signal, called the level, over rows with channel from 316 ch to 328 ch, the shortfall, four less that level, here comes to -57.9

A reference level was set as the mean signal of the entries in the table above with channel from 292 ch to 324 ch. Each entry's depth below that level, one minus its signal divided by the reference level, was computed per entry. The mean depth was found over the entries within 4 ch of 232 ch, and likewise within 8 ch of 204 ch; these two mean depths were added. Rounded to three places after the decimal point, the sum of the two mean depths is 0.115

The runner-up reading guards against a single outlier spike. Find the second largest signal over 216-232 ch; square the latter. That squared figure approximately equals 3399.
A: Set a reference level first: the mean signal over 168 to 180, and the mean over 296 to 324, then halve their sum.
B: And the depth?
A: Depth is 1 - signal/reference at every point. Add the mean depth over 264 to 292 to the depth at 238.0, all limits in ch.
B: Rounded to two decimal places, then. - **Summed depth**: 0.11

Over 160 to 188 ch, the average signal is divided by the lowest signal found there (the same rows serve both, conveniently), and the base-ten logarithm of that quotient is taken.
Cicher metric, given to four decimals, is 0.0053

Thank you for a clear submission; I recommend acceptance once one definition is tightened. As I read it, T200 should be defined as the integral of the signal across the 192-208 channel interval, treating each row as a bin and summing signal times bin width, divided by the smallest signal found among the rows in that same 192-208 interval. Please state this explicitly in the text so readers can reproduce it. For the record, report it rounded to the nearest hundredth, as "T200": 16.08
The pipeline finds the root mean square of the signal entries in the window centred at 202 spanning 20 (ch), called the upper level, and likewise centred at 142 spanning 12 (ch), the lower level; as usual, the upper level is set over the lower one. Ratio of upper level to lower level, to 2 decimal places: 1.01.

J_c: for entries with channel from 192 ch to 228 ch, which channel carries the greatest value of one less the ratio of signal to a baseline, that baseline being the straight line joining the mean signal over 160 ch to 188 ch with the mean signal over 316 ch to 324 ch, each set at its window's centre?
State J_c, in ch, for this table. 226.0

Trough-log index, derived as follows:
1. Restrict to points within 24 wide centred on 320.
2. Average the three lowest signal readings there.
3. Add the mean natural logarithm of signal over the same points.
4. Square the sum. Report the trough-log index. 4329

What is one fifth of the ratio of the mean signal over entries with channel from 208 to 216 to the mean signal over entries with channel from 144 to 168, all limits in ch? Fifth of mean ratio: 0.200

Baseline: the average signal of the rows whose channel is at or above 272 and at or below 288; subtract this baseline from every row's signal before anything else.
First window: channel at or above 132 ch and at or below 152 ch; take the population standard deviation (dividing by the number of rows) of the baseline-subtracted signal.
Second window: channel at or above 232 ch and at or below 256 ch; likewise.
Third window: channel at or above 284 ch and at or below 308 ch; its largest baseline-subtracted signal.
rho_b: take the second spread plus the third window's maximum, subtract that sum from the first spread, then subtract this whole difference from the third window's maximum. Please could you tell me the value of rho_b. 2.9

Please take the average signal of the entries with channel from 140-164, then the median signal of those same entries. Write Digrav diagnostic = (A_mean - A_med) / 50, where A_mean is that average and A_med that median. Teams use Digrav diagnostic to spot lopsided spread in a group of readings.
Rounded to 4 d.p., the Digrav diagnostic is -0.0007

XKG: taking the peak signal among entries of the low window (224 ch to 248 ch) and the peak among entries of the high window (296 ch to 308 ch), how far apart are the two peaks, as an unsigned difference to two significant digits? 1.1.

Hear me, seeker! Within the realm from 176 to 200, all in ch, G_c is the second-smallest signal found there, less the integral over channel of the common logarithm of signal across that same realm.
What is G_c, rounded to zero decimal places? 19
